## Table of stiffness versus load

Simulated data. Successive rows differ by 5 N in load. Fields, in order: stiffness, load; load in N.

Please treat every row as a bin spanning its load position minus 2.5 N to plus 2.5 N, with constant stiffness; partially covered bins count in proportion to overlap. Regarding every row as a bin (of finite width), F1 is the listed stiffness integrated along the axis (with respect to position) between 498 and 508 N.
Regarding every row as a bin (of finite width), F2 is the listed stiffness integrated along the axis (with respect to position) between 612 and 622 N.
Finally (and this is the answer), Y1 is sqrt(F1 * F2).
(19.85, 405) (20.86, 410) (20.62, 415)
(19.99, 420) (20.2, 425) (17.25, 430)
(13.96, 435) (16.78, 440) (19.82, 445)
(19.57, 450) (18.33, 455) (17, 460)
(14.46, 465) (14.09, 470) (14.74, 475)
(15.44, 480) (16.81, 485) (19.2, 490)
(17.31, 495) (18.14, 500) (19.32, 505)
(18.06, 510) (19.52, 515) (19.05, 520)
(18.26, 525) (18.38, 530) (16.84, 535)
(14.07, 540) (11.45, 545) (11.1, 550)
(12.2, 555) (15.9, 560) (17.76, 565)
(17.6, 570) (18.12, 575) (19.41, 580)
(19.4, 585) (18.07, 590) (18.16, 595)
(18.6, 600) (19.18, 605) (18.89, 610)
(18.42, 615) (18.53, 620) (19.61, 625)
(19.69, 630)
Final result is 186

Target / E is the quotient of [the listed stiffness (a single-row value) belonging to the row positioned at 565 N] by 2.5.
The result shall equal 7.1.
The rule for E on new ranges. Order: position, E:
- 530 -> 7.4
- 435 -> 5.6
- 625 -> 7.8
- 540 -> 5.6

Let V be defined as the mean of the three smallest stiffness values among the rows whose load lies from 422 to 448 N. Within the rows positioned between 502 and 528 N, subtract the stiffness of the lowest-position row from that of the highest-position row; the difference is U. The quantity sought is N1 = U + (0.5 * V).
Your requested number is 6.9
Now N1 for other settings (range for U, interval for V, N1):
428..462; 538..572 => 5.5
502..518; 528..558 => 6.0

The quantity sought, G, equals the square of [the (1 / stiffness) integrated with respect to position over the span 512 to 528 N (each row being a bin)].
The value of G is 0.72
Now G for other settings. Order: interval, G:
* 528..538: 0.33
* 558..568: 0.35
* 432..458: 2.24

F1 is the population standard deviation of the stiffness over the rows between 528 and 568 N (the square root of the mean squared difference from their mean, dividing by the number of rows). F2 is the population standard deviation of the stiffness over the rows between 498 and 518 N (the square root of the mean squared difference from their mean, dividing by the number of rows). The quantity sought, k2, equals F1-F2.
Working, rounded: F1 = 2.72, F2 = 0.7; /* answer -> 2.1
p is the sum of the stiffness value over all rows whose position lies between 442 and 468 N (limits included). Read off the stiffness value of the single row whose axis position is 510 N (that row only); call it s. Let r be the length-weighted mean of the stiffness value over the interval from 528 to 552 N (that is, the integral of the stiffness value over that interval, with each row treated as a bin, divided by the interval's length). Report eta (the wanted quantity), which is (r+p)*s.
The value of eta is 1870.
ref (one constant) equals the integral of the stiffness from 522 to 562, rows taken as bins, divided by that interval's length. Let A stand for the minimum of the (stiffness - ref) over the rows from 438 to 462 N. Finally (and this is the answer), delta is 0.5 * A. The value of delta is 1.0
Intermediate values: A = 2.0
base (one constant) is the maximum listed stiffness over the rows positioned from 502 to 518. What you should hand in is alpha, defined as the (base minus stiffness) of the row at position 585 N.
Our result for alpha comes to 0.1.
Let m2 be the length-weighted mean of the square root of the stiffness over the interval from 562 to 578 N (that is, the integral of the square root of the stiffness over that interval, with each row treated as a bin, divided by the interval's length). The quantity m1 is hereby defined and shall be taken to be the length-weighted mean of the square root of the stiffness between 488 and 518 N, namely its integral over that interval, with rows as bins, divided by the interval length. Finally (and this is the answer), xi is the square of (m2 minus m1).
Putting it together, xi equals 0.01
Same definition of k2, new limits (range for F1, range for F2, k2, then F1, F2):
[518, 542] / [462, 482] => 1.3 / 1.78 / 0.5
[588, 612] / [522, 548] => -2.2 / 0.42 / 2.7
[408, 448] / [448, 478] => 0.2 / 2.29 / 2.1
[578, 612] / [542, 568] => -2.1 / 0.52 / 2.7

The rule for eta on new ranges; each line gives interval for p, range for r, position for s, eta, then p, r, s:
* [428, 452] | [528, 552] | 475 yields 1500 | 87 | 14.4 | 14.74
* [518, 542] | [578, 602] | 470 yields 1484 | 87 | 18.7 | 14.09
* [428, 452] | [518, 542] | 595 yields 1902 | 87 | 17.4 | 18.16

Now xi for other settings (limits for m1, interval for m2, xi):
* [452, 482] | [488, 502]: 0.09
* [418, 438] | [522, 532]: 0.01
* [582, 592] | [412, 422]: 0.03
